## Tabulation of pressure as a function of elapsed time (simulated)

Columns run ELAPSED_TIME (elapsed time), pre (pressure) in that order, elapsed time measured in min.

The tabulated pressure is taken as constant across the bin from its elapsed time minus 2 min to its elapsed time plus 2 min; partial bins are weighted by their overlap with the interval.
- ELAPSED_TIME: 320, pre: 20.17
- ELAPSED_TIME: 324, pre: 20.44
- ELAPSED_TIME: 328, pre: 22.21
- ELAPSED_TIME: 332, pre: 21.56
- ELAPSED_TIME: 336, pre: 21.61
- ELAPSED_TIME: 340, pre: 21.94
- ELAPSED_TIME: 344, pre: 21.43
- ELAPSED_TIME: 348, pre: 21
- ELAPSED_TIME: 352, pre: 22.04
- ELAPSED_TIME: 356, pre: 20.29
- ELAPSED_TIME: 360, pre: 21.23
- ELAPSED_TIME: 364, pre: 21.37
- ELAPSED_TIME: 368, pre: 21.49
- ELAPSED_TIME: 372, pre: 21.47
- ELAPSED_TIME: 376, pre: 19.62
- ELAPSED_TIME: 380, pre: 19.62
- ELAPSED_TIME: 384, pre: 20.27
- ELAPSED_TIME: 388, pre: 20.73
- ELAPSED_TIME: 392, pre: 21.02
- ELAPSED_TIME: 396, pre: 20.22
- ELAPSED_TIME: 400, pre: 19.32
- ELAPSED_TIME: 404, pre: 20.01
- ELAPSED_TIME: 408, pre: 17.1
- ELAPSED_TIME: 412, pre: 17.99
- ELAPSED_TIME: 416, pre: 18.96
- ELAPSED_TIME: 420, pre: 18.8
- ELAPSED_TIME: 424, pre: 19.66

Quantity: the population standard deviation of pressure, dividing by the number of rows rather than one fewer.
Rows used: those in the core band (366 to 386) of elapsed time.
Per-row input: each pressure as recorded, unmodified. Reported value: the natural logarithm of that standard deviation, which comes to -0.18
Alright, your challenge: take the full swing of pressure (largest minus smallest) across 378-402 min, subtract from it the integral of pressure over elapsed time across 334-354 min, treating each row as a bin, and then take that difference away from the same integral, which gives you 862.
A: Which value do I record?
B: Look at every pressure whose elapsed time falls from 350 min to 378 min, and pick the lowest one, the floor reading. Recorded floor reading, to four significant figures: 19.62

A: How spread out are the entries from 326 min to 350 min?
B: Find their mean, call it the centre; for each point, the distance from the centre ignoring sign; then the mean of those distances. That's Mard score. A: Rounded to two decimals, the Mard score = 0.30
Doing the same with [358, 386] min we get 0.76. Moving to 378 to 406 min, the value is 0.45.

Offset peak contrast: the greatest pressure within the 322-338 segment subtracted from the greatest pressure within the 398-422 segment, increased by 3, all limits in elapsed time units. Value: 0.80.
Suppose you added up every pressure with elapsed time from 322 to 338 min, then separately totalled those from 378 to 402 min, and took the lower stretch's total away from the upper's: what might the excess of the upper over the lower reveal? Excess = 35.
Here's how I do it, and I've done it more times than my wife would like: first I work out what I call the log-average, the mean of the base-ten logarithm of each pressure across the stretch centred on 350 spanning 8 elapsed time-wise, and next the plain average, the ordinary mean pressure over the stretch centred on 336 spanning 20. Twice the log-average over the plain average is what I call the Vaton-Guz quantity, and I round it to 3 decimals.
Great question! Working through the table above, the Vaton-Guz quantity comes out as 0.123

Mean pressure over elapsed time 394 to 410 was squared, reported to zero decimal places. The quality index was 367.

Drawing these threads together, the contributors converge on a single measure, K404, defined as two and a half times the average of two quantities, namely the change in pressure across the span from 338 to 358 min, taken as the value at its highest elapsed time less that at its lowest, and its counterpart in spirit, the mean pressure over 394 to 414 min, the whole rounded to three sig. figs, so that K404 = 21.6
